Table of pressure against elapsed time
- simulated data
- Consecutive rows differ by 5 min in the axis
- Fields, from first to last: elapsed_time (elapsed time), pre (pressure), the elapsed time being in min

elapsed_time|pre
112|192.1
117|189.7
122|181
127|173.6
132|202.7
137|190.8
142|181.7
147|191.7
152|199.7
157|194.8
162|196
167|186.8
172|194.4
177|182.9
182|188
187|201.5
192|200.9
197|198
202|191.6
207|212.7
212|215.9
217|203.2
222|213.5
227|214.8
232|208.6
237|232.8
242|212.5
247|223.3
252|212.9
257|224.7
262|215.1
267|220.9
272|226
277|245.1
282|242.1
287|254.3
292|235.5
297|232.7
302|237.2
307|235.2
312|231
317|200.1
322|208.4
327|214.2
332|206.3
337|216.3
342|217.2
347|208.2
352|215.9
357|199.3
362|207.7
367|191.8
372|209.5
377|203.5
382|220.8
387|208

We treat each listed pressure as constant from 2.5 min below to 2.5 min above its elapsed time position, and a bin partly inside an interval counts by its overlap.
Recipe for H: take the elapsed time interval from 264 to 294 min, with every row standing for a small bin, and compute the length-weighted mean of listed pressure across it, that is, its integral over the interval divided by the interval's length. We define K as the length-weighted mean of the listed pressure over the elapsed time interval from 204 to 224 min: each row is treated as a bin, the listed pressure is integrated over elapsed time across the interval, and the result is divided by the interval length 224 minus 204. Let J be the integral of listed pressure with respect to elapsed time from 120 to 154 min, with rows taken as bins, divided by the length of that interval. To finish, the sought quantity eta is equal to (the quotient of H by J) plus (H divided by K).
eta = 2.4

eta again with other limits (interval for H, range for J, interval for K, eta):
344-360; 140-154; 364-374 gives 2.1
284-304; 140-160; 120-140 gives 2.5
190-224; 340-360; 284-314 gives 1.8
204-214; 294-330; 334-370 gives 2.0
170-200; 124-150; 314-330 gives 2.0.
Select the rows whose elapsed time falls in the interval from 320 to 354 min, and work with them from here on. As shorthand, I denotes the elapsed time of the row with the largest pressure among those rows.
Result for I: 342 min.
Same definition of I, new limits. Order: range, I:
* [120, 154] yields 132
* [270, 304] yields 287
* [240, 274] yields 272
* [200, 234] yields 212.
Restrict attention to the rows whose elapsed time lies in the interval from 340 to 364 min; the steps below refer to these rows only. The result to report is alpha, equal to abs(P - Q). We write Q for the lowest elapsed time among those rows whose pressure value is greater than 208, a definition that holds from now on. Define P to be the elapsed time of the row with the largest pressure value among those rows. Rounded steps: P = 342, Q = 342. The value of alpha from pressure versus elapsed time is 0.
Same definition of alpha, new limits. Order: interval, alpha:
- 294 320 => 5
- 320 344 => 20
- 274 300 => 10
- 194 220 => 5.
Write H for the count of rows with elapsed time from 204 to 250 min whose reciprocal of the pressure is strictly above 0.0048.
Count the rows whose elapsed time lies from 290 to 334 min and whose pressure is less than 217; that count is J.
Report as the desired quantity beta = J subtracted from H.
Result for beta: -3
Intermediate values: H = 1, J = 4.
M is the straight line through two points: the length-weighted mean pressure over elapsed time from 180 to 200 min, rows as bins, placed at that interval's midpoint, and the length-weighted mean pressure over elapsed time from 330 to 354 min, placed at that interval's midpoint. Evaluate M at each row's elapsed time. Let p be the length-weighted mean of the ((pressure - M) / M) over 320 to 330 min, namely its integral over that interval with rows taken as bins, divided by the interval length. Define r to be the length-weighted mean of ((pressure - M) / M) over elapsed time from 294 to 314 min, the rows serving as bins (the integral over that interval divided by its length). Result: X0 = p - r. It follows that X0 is -0.12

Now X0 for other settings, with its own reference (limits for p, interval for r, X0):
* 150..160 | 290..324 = -0.06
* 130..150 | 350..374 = 0.05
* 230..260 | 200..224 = 0.04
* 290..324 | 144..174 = 0.08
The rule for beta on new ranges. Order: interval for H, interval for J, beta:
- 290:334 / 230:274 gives -2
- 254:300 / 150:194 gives -9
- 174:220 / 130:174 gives -2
